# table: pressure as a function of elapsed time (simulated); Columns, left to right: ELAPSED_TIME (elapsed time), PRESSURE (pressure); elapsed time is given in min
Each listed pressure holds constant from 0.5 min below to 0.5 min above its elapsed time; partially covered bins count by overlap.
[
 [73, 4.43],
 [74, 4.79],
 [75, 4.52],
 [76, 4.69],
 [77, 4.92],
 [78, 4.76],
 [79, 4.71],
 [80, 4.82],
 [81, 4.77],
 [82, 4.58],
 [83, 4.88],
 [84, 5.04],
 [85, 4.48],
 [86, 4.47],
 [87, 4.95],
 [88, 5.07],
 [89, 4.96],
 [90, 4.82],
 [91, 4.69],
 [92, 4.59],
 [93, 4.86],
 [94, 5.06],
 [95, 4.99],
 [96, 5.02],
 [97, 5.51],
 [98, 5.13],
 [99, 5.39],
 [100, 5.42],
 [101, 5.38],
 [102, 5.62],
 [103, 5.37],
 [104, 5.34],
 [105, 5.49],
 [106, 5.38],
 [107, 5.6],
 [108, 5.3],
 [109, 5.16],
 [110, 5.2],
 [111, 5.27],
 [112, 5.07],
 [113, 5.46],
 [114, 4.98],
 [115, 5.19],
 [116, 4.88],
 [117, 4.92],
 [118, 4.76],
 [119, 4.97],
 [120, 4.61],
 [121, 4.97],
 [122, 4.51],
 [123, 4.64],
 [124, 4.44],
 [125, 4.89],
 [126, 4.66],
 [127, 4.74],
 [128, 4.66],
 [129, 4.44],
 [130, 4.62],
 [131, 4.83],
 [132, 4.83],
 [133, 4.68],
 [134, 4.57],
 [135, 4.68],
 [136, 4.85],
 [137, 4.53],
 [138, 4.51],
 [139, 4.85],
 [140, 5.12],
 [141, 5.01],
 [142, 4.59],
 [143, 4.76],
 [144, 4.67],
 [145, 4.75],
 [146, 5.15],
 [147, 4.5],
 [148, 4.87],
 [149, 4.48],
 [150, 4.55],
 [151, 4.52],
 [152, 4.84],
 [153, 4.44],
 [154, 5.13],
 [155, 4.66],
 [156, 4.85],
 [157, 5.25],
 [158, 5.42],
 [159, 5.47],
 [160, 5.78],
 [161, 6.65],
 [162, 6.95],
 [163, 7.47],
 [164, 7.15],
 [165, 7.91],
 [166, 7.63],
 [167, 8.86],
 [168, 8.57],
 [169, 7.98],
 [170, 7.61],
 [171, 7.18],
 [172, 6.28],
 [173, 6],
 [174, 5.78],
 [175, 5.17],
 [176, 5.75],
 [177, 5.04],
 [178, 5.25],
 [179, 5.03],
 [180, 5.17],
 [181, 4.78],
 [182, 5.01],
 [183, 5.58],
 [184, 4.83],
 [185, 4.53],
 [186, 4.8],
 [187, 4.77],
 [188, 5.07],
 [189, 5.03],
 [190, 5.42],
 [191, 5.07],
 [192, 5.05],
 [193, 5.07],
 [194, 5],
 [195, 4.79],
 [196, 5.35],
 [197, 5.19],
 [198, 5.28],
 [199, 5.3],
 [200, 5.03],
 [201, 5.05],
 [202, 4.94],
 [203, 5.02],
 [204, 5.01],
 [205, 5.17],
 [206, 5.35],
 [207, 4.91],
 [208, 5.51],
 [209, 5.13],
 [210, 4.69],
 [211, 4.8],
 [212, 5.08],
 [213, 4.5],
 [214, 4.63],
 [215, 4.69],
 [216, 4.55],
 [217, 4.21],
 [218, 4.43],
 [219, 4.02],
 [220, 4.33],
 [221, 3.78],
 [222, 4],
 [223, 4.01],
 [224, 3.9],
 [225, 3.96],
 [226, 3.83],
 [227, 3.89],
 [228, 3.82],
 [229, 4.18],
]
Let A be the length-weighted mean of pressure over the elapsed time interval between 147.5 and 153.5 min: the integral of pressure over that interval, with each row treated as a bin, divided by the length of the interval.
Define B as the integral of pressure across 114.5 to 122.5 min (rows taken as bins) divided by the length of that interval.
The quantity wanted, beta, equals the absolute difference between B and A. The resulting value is 0.23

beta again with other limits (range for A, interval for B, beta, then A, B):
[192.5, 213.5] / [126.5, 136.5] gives 0.37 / 5.1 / 4.7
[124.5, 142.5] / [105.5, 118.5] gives 0.44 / 4.7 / 5.2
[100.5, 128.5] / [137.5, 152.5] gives 0.31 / 5.1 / 4.7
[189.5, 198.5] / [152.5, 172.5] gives 1.43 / 5.1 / 6.6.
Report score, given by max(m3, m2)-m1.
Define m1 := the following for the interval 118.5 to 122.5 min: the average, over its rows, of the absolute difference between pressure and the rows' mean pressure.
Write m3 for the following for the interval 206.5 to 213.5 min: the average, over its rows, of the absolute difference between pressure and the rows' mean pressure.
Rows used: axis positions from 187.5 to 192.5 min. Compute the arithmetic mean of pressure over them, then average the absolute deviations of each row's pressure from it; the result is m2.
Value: 0.05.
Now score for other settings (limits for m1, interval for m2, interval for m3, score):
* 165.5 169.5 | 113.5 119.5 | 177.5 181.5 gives -0.30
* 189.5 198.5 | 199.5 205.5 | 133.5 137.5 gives -0.05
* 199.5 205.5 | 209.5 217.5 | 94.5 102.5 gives 0.15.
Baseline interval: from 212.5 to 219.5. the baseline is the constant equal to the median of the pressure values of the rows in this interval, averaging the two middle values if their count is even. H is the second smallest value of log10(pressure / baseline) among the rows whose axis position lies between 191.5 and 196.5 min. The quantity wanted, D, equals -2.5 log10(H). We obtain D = 3.3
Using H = 0.046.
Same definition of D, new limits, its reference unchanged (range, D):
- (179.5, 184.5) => 3.8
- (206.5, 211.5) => 3.9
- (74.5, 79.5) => 4.4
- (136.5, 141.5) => 6.3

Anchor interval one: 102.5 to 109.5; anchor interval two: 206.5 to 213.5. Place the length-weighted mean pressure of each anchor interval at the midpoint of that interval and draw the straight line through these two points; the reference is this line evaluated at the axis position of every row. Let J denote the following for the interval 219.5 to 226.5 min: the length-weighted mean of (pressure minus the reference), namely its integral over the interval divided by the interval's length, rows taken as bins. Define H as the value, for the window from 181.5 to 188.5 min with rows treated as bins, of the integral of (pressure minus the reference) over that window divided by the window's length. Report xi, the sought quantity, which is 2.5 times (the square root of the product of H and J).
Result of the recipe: 0.8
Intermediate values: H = -0.11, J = -0.92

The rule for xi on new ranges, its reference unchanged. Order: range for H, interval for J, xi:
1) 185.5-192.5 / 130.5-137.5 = 0.1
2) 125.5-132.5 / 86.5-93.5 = 1.5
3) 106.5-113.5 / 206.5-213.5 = 0.0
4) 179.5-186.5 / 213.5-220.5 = 0.6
